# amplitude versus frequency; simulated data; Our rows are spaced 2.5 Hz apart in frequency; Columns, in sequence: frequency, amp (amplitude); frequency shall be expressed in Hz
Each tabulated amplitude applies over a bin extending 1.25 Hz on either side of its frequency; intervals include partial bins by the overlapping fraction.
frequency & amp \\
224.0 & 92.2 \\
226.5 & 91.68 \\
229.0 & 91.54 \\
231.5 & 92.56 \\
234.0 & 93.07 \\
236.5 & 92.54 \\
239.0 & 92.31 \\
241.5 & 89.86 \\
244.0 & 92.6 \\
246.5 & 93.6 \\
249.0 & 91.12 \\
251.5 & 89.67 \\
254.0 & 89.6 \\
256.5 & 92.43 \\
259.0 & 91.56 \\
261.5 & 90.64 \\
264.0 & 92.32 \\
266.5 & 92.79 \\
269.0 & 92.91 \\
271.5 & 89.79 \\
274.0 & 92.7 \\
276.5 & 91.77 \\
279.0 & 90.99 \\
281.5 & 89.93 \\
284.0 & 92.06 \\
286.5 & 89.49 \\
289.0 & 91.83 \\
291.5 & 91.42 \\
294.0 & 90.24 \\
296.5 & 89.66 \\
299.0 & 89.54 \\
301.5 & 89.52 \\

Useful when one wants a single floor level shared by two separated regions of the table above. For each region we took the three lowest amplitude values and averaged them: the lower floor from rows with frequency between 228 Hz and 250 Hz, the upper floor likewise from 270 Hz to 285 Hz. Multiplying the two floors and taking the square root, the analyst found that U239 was 90.5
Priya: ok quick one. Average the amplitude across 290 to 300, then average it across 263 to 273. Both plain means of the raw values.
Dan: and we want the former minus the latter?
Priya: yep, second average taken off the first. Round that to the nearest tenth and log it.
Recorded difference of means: -1.7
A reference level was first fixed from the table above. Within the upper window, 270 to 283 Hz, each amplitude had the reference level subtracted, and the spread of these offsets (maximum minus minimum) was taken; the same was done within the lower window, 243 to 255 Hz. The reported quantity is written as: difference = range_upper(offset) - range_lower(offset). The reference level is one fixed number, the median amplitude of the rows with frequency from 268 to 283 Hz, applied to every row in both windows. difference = -1.1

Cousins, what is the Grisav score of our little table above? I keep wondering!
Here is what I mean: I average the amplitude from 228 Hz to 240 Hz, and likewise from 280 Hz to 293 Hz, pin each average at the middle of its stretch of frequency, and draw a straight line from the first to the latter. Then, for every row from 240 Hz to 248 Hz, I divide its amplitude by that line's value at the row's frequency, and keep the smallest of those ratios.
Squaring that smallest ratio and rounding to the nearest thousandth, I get 0.950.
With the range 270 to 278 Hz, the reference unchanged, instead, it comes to 0.966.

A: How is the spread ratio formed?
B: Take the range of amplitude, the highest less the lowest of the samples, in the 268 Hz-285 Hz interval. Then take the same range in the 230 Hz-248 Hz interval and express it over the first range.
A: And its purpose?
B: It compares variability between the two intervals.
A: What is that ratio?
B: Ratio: 1.2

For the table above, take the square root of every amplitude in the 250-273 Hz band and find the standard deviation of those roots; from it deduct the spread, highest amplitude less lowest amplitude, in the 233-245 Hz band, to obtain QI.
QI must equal -3.1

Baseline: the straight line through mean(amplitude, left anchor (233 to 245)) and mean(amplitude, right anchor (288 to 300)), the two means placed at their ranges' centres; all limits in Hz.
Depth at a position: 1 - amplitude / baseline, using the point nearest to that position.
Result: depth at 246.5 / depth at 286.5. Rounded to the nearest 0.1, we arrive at -1.4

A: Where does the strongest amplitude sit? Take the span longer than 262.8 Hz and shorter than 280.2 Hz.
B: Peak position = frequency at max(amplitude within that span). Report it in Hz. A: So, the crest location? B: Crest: 269.0 Hz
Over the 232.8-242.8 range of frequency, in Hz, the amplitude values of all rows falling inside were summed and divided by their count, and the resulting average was 91.9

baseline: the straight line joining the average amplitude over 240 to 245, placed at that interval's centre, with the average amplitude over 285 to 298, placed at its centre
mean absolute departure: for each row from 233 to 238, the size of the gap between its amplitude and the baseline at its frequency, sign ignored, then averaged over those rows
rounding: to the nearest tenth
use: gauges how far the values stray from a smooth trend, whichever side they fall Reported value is 1.5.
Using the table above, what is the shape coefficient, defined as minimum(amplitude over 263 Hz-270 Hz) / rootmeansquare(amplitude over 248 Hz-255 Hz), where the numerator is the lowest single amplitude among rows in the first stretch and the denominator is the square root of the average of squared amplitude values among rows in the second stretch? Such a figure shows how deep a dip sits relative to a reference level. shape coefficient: 1.02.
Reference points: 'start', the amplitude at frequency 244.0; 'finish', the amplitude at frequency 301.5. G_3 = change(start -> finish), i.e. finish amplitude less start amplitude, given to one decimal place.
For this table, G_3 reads -3.1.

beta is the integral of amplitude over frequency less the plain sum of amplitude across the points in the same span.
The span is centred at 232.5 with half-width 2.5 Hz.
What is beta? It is 278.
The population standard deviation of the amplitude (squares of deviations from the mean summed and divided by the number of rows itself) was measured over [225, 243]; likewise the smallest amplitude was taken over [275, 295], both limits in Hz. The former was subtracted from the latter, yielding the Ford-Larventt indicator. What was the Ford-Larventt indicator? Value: 88.51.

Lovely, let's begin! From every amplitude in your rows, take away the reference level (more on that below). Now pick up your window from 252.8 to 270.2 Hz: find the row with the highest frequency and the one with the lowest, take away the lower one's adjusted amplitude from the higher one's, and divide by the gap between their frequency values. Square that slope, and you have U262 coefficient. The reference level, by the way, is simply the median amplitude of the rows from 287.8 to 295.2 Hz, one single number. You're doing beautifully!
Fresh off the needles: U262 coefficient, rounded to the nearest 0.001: 0.049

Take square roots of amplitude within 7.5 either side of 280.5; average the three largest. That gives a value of 9.601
